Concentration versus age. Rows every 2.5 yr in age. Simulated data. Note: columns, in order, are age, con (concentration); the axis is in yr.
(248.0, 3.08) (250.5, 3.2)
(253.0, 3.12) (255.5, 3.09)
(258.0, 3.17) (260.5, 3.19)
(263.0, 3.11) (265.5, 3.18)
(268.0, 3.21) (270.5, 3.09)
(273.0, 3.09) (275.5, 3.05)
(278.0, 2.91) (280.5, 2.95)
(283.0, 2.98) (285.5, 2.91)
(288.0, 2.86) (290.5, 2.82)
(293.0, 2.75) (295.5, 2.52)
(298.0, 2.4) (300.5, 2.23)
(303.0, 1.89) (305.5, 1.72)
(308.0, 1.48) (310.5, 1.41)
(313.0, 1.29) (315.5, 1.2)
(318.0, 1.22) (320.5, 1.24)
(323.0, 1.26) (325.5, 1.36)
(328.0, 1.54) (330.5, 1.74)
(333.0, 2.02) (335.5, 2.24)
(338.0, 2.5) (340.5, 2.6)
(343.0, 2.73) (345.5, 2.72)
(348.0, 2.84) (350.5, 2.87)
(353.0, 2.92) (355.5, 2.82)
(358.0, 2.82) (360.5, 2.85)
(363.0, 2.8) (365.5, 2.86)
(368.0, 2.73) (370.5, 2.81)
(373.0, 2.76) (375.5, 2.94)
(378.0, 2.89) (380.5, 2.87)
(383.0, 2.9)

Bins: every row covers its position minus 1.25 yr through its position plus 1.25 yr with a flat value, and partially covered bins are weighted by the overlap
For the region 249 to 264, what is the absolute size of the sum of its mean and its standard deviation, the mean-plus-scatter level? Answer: 3.2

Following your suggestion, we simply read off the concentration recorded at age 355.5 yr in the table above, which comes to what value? 2.82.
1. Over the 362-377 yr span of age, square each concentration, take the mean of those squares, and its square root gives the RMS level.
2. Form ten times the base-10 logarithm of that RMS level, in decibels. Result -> 4.5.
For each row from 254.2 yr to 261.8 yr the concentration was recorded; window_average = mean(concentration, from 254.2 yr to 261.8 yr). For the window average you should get 3.1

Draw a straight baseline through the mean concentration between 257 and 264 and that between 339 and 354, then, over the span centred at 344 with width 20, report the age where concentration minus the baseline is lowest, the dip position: 335.5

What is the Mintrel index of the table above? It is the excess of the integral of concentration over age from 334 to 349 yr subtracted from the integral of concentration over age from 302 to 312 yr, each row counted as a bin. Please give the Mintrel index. -23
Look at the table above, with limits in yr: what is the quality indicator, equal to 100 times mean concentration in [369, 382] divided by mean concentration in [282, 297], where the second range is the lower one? 102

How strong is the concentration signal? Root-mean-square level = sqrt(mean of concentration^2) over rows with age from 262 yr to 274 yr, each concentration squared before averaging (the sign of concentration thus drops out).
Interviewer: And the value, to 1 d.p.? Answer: 3.1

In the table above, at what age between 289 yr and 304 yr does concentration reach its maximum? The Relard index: 290.5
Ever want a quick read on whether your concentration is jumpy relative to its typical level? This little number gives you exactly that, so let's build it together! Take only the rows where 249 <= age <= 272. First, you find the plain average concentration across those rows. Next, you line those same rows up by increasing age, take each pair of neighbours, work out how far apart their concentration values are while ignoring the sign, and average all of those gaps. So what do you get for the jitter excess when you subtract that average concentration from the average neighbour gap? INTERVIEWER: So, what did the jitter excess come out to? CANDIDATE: -3.1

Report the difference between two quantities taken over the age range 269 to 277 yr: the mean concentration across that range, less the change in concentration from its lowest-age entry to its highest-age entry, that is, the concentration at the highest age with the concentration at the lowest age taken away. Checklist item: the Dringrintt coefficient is 3.12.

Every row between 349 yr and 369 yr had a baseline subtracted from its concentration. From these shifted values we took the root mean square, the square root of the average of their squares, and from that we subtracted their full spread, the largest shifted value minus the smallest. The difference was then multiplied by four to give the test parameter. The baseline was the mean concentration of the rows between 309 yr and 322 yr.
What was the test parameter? 5.5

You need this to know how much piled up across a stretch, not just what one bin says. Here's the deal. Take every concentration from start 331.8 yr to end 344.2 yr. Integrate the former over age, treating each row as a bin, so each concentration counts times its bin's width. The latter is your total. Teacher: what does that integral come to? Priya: 30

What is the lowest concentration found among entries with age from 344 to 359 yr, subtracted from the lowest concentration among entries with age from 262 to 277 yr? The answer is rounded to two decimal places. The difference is 0.33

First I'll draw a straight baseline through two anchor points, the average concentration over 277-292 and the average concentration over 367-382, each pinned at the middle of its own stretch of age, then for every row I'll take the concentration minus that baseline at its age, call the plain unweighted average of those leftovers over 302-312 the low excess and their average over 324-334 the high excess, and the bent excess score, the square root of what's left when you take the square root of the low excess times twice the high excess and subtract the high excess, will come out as 1.7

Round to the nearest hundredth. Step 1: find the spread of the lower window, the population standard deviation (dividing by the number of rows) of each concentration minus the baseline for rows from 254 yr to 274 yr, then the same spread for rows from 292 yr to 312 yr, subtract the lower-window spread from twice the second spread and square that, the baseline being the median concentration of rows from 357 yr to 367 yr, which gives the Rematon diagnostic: 0.78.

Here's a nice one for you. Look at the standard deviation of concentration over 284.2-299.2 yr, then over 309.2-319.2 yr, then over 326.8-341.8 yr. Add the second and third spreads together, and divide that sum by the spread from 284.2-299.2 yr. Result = 2.5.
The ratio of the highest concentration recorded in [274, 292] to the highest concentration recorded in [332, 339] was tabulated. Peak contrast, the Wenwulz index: 1.2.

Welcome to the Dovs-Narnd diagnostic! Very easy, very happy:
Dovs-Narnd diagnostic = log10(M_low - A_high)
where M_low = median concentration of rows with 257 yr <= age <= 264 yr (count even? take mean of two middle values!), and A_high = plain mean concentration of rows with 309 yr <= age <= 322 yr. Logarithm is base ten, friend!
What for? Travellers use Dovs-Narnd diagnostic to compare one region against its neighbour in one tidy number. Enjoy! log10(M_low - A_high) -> 0.28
